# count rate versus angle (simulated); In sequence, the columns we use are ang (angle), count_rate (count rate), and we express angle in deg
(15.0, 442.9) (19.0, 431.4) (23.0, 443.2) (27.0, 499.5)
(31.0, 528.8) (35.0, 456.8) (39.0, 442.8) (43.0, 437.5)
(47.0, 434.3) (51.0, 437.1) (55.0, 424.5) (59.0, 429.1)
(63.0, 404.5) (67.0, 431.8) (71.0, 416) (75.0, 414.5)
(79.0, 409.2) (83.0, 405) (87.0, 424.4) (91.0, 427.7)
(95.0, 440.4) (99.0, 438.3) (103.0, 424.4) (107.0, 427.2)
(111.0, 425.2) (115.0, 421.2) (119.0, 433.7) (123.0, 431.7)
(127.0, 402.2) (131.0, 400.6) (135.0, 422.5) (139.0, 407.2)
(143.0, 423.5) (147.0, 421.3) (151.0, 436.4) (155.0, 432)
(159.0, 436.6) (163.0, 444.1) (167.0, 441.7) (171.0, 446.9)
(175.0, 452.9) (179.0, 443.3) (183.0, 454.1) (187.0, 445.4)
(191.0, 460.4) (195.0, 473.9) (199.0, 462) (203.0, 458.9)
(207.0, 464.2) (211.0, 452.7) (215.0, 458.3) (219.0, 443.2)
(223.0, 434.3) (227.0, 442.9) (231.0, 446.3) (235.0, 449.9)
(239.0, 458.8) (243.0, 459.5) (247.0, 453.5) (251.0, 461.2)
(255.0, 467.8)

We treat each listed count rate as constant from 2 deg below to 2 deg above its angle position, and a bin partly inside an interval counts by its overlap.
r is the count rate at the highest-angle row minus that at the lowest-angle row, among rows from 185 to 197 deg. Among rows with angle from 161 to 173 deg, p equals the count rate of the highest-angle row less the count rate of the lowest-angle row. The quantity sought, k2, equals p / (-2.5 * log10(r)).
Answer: -0.8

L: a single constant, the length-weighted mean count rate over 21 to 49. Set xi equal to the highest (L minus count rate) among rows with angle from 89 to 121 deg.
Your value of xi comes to 42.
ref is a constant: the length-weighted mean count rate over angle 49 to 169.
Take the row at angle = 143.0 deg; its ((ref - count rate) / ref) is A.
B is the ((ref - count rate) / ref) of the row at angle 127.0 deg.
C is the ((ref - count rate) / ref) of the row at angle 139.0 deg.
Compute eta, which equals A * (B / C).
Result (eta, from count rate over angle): 0.003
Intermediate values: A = 0.0023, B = 0.052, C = 0.04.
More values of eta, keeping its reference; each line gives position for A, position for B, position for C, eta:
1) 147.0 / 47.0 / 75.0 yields -0.007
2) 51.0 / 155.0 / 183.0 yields -0.008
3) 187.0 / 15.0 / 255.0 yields -0.021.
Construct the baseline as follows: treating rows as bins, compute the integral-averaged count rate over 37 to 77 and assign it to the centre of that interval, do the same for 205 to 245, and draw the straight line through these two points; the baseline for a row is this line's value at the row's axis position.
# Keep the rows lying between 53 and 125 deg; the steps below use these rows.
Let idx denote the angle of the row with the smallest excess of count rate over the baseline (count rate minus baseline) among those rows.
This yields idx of 83.0 deg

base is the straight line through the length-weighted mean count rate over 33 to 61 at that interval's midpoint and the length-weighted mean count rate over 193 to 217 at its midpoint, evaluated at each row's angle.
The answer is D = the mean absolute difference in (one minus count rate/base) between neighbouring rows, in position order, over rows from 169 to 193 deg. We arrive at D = 0.022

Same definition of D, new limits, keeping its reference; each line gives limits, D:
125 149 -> 0.026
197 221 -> 0.018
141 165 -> 0.015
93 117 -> 0.012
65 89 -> 0.022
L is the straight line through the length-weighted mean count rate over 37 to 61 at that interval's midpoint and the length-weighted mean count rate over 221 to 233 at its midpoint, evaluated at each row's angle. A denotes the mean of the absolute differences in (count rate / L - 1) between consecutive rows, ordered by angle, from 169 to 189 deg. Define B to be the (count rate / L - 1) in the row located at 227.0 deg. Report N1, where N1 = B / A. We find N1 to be 0.2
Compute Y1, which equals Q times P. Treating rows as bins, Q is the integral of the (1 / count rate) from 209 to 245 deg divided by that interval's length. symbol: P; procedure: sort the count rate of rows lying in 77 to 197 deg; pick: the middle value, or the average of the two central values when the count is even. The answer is 0.96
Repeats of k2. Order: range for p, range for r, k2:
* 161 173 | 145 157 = -1.1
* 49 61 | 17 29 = 1.7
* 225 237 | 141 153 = -2.5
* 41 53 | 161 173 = 0.4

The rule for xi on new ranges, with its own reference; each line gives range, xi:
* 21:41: 20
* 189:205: 4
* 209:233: 29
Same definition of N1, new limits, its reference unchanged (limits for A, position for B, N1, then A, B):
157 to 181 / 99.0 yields 0.4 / 0.014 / 0.00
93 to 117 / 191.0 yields 4.1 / 0.012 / 0.05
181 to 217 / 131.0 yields -4.0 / 0.021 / -0.08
